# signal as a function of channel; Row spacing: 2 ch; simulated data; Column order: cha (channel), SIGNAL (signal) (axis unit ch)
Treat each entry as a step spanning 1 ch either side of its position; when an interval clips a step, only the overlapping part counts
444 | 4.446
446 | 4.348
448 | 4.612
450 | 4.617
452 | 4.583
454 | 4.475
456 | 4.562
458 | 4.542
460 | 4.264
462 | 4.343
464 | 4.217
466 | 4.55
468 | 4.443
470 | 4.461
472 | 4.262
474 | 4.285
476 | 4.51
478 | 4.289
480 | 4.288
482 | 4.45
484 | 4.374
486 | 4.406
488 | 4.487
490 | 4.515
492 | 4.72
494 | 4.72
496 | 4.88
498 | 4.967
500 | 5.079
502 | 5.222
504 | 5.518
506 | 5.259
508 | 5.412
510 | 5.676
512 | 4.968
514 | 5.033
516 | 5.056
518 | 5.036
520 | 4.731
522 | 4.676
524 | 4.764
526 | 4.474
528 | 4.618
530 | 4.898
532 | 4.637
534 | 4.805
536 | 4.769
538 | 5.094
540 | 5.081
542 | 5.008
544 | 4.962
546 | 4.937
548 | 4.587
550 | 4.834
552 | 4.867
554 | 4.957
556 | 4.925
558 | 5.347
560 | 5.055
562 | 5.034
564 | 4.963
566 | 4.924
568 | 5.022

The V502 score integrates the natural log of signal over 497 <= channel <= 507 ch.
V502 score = 16.5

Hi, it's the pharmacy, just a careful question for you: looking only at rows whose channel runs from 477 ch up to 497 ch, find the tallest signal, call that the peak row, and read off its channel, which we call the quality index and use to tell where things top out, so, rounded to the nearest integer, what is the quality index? 496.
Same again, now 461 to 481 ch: 466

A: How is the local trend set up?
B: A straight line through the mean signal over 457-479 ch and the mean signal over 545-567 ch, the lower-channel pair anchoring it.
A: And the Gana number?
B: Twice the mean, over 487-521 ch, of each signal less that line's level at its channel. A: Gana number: 0.81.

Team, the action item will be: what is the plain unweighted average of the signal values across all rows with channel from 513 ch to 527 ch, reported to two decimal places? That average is 4.82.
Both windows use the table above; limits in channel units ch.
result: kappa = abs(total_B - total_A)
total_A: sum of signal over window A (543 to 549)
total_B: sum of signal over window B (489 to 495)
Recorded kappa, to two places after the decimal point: 0.53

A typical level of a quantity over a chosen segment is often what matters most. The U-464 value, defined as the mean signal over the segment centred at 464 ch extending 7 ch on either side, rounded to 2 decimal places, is 4.40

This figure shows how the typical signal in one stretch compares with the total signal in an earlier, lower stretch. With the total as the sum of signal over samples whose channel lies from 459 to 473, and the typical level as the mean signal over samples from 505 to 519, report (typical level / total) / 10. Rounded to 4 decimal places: 0.0170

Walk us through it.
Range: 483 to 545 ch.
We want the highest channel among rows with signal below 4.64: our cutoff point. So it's 532 ch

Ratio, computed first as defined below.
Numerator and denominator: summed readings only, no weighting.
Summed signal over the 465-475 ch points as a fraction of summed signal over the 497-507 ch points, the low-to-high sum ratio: 0.84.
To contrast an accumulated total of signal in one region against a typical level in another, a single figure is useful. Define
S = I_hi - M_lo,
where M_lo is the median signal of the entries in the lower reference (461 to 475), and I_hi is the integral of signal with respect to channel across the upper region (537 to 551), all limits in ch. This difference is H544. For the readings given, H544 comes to 64.7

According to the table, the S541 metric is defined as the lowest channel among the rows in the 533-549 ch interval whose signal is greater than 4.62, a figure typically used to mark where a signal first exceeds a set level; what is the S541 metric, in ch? 534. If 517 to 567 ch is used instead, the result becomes 518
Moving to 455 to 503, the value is 492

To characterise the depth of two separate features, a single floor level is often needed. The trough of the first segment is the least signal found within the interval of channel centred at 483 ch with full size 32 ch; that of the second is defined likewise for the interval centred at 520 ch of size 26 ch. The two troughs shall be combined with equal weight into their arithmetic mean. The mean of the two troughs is 4.37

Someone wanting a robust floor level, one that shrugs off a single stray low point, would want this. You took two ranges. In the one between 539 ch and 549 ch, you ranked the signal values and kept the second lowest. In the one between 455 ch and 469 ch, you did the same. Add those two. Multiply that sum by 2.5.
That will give 23.0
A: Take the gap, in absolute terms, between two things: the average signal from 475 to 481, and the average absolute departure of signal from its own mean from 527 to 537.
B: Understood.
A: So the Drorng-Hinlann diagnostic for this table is 4.3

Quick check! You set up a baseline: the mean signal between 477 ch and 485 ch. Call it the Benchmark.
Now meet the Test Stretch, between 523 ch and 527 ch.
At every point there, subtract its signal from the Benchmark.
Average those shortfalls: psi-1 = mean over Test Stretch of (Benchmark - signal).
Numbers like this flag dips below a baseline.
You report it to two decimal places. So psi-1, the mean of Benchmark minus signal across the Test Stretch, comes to -0.27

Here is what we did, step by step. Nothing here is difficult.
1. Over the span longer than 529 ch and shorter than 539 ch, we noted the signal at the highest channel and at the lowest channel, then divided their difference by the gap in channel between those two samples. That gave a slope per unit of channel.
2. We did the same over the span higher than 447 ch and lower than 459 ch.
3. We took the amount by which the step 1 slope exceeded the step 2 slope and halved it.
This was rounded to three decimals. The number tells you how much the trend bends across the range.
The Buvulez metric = 0.016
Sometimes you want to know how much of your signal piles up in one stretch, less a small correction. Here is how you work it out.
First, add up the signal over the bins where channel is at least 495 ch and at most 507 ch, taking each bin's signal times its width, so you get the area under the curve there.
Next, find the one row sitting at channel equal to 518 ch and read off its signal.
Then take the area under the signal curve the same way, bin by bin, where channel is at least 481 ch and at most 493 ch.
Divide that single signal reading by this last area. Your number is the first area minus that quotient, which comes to 62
